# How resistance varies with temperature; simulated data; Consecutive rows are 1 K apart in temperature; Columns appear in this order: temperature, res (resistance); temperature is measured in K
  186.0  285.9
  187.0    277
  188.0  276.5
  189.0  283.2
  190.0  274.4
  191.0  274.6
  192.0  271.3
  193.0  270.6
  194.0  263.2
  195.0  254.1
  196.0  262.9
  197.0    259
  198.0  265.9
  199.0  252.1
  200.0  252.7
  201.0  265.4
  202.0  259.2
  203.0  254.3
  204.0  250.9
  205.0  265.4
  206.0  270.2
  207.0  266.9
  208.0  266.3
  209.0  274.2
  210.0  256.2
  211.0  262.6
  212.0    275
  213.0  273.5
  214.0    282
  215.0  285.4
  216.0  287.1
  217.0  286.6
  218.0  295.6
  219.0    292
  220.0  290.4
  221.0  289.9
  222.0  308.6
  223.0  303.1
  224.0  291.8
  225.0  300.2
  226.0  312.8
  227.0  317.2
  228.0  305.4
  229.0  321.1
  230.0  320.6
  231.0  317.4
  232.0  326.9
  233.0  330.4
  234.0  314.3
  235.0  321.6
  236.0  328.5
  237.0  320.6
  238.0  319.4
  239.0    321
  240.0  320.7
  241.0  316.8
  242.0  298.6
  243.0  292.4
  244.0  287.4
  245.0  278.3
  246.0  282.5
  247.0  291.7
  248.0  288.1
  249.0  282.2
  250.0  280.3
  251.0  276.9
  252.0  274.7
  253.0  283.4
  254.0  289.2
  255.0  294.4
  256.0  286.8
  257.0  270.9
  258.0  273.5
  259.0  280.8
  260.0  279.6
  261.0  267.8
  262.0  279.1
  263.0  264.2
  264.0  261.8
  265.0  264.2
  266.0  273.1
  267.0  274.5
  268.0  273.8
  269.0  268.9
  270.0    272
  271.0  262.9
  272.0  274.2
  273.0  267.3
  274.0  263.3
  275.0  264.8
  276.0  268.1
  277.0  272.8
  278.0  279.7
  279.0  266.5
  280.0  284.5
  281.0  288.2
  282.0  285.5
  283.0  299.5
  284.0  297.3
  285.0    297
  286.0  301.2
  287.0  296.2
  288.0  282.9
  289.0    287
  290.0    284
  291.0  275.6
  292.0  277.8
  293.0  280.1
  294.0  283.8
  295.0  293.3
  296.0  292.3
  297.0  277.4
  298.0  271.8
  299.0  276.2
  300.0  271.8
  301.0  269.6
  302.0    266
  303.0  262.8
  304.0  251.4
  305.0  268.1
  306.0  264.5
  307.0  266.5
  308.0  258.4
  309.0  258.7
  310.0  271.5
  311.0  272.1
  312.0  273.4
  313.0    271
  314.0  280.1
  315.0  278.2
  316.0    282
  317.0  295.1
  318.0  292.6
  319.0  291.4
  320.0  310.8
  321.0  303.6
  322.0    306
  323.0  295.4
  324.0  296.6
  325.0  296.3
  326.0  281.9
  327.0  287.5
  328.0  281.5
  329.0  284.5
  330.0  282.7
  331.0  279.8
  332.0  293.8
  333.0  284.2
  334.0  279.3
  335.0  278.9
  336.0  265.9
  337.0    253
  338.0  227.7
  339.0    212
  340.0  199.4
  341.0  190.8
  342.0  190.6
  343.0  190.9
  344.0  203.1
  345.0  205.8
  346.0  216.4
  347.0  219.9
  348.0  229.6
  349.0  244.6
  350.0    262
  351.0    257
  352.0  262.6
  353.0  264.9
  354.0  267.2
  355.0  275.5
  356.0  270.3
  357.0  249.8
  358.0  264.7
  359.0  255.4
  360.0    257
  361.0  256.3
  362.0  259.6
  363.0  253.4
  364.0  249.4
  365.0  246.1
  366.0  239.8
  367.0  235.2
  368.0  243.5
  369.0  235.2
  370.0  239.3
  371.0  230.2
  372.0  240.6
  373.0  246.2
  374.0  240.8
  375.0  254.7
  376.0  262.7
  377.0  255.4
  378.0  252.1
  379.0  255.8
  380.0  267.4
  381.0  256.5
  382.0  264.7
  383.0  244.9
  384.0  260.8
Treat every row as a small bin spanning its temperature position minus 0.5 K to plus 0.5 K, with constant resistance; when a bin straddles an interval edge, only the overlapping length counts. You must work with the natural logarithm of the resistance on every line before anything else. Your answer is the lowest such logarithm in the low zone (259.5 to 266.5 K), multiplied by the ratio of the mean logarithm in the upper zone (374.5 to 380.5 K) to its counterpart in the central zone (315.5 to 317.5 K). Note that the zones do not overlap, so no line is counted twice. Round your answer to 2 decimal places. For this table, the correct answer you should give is 5.46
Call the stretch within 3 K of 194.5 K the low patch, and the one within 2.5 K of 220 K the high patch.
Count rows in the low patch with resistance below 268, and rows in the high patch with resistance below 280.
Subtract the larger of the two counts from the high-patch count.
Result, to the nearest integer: -4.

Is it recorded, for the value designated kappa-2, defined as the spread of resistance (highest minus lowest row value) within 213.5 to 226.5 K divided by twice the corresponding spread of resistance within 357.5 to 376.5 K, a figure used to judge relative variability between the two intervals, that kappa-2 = 0.45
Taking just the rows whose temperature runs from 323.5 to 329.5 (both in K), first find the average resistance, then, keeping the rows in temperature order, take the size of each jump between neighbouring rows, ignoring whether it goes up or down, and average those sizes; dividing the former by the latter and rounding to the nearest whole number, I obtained 49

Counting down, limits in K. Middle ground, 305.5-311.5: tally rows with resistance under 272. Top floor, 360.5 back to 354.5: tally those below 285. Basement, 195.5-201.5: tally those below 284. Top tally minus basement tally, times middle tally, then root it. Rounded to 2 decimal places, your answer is 0.00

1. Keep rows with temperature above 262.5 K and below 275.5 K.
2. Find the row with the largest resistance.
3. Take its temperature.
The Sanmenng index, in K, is 267.0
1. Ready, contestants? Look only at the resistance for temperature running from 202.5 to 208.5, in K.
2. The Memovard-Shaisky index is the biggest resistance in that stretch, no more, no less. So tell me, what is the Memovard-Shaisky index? 270.2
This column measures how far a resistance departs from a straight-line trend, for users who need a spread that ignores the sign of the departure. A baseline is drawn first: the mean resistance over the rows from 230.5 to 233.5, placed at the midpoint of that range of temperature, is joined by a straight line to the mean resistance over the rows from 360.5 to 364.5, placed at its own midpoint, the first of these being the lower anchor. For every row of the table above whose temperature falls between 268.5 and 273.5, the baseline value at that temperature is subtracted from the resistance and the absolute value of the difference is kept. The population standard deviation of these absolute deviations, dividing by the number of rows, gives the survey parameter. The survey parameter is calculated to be 3.9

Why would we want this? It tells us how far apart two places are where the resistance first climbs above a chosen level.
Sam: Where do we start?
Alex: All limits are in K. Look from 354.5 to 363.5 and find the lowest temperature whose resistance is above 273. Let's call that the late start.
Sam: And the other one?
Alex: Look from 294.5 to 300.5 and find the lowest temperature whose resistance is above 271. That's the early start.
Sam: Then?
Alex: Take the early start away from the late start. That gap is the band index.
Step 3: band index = 60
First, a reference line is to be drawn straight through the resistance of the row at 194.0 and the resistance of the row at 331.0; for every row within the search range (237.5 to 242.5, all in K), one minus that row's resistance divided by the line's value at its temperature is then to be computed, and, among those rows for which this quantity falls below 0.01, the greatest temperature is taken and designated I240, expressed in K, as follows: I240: 242.0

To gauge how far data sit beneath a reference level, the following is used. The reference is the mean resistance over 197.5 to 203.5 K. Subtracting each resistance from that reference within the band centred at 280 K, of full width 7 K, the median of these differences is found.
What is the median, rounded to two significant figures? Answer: -26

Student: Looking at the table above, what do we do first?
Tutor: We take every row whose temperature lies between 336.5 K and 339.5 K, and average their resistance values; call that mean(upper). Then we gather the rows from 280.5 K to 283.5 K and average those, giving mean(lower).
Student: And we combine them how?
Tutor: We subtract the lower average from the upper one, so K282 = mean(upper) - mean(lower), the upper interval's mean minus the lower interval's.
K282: -60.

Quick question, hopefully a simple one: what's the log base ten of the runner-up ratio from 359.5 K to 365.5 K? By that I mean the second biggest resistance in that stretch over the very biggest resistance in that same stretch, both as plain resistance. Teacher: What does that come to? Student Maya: -0.0044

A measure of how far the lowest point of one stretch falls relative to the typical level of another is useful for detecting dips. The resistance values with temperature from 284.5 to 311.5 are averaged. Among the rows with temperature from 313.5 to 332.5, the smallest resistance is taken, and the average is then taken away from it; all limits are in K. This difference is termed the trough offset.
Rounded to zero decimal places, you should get 2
